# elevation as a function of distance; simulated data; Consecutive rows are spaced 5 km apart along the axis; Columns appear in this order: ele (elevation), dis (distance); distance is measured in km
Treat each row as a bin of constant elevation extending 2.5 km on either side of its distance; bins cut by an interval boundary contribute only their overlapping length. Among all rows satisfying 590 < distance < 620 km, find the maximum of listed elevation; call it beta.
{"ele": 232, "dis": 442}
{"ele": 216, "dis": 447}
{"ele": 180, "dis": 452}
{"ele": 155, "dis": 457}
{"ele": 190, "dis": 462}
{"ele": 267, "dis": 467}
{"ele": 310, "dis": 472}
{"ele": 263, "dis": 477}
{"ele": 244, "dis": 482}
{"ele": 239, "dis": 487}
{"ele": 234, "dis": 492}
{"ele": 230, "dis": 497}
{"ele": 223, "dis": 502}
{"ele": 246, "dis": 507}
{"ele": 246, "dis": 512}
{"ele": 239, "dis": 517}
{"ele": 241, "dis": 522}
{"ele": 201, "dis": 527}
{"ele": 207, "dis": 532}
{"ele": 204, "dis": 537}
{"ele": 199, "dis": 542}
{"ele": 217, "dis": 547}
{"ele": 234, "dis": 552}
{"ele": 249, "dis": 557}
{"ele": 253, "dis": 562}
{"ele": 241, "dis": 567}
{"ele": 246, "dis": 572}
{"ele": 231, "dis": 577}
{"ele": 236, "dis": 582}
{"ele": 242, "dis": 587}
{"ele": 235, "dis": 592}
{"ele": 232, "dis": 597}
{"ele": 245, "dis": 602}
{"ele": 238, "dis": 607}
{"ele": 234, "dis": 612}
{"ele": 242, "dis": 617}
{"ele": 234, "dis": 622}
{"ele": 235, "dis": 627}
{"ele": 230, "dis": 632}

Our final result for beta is 245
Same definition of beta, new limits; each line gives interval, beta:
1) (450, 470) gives 267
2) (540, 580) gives 253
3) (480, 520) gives 246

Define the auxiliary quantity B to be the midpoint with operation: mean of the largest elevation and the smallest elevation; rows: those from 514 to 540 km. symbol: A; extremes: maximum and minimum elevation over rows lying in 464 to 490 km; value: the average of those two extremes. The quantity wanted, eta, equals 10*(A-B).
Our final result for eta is 535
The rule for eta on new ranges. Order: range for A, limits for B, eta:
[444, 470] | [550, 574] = -325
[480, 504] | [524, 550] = 255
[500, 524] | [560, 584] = -75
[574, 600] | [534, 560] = 125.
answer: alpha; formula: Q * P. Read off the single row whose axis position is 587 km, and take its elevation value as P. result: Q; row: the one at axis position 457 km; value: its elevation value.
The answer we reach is 37510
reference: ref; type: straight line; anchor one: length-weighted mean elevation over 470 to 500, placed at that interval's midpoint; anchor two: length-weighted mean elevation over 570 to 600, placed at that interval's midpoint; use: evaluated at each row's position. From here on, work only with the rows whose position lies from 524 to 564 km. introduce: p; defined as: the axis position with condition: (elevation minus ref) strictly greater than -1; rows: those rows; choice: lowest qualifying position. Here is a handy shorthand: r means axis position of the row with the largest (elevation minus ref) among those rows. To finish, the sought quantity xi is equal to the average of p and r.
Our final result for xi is 559.5 km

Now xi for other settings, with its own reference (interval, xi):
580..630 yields 594.5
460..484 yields 469.5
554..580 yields 559.5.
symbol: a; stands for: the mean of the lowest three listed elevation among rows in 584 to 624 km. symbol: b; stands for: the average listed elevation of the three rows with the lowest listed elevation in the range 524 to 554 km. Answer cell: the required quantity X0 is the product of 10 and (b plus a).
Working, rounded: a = 233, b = 201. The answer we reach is 4347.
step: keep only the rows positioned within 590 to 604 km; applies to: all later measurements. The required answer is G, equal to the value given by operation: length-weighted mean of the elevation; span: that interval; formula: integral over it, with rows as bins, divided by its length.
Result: 237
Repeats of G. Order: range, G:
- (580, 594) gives 238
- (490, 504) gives 229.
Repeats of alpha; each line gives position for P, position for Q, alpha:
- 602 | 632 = 56350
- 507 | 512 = 60516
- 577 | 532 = 47817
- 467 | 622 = 62478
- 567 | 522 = 58081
